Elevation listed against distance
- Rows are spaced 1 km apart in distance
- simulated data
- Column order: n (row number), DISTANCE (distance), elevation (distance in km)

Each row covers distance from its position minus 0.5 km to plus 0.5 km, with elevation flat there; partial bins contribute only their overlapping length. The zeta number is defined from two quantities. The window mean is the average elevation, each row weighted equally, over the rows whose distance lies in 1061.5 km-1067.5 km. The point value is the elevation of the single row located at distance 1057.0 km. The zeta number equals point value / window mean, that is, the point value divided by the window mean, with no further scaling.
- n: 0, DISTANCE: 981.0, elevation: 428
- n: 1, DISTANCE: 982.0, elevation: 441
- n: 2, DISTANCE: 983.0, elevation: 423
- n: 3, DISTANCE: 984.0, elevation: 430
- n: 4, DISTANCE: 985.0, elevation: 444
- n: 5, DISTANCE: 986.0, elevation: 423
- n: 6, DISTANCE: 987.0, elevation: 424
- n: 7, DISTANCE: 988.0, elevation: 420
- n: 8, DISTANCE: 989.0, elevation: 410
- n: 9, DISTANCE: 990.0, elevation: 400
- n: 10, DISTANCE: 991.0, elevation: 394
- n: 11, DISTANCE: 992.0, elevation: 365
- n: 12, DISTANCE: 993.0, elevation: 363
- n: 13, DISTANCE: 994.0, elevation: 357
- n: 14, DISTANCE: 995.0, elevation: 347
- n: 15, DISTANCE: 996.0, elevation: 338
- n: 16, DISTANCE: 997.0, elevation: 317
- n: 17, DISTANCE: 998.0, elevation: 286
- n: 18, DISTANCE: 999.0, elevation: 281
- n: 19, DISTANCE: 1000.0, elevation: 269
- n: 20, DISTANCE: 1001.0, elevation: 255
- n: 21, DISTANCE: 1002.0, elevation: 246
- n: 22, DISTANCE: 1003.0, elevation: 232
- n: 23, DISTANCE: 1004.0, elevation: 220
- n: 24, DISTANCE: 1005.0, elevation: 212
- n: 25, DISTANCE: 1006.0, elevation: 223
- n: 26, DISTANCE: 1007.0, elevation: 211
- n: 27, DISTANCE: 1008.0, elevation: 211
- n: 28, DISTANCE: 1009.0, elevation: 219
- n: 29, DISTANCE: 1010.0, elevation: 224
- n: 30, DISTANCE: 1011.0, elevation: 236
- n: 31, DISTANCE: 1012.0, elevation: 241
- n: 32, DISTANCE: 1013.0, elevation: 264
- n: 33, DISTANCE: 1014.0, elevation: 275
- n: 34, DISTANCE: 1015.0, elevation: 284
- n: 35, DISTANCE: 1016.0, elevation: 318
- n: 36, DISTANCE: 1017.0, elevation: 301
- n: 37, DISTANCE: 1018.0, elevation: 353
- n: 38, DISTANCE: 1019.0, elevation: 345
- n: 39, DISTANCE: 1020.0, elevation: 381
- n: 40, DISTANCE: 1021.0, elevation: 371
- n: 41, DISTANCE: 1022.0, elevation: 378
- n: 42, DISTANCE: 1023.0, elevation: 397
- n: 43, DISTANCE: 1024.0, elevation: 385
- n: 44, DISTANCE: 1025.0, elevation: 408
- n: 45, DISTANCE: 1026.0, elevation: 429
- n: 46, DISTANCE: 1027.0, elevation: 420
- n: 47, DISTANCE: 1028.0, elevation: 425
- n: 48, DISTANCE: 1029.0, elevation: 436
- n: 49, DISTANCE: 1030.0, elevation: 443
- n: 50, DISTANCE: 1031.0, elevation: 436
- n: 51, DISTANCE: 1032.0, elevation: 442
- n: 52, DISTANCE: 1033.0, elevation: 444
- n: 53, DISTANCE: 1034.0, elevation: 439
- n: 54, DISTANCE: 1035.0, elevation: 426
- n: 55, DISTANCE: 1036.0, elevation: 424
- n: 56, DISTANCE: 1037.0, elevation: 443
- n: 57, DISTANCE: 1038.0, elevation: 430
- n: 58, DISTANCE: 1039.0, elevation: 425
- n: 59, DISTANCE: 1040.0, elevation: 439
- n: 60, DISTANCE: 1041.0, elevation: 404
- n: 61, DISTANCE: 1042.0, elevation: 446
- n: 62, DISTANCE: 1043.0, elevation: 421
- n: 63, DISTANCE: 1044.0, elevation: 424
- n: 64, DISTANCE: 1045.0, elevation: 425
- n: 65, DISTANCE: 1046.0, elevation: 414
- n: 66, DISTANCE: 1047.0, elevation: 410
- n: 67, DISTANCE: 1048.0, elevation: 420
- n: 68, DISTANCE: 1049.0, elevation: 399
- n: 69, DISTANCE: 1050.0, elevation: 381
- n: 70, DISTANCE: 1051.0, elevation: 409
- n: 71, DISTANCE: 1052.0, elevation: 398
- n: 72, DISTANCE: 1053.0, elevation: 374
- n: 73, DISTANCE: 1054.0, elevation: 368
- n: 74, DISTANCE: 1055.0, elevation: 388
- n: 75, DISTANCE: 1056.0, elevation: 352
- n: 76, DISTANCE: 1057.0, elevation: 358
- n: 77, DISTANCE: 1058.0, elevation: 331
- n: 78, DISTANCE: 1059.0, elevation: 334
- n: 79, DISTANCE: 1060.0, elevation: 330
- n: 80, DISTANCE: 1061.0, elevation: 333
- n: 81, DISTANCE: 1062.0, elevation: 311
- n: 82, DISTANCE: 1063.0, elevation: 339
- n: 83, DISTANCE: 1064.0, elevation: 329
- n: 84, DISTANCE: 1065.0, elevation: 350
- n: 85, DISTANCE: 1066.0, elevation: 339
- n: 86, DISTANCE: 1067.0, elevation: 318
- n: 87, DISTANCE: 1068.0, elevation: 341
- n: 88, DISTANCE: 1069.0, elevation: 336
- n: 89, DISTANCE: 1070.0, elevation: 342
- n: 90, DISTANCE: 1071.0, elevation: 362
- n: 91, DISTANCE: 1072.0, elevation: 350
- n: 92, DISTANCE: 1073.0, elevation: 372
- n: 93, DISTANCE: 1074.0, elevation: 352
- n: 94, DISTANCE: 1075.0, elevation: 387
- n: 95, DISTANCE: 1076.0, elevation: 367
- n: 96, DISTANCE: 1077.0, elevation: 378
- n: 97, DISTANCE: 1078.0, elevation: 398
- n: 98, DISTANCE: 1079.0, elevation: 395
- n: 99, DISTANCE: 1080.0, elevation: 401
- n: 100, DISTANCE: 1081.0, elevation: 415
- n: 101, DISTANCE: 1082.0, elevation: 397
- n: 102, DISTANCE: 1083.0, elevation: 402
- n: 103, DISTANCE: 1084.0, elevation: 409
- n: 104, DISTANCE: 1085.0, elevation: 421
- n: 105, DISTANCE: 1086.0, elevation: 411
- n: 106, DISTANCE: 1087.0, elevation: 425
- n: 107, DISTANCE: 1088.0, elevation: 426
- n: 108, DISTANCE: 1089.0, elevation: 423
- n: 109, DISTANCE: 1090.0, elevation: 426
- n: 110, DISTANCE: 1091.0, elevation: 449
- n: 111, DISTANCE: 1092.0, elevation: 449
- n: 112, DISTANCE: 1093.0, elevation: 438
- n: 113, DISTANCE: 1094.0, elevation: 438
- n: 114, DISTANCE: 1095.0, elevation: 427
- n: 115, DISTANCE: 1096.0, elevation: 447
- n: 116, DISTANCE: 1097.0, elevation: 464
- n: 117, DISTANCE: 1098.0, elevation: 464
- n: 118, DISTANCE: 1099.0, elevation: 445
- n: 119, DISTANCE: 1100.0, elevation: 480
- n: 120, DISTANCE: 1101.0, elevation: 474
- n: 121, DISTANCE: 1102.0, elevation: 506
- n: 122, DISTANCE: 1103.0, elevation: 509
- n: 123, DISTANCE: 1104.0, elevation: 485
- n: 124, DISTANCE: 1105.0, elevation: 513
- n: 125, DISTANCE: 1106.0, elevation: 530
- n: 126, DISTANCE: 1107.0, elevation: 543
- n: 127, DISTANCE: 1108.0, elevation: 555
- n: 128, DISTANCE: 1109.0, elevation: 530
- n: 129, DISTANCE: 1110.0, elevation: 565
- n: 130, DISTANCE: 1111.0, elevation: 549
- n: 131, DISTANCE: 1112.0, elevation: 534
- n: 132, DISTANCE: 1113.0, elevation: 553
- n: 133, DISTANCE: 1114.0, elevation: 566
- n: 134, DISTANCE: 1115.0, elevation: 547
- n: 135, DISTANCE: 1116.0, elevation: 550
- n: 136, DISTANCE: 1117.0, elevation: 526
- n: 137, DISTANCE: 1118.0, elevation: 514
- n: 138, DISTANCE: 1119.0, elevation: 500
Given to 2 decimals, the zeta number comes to 1.08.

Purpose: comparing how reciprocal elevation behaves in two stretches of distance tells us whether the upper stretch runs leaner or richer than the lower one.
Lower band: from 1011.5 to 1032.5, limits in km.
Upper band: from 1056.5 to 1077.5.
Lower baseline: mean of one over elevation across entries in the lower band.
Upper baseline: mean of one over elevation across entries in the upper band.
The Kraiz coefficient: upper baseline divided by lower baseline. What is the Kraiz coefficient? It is 1.03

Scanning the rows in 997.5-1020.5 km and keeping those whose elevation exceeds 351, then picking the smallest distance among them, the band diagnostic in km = 1018.0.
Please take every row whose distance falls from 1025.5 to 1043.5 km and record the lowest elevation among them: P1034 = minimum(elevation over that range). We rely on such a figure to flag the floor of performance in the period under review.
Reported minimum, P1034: 404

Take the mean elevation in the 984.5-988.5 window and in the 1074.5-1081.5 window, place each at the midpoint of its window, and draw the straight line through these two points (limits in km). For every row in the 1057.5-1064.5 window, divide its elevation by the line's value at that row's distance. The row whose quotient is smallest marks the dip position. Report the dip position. 1062.0 km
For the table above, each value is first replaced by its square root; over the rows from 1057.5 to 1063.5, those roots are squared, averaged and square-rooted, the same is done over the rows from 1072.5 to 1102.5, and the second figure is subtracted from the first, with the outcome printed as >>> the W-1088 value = -2.4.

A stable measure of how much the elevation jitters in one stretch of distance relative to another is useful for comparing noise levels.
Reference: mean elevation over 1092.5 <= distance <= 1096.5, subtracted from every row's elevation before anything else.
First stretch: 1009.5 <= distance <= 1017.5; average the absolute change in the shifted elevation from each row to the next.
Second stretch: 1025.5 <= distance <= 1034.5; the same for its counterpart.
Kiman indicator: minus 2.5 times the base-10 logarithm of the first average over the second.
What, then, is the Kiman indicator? -1.0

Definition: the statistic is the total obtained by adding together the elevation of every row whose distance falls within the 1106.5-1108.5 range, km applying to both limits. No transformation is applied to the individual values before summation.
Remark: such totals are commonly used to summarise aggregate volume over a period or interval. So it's 1098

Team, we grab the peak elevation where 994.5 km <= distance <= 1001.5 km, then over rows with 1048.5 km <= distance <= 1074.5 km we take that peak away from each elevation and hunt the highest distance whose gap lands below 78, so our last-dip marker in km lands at 1074.0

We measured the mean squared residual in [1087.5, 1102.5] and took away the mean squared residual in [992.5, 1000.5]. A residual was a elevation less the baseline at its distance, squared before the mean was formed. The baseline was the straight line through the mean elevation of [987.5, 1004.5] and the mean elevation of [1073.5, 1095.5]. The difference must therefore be -132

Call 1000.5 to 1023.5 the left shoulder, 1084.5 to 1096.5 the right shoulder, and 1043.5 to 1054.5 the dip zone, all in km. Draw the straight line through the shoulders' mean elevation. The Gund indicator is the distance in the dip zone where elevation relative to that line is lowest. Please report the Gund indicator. 1054.0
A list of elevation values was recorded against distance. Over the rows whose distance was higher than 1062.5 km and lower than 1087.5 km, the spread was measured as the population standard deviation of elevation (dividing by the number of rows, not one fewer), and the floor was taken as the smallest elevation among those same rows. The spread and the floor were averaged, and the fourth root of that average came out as 3.64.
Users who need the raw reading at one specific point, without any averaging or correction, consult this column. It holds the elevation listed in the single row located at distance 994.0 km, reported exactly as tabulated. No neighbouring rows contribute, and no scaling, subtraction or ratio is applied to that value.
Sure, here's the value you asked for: 357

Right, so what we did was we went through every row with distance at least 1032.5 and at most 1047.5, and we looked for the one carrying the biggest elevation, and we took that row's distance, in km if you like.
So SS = 1042.0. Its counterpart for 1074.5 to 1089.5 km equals 1088.0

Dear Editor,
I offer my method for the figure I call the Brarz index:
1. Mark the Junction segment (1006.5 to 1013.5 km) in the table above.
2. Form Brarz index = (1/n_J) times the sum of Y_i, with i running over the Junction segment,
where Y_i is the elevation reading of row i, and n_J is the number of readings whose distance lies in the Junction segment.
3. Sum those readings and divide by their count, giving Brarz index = 229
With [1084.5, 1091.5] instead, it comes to 426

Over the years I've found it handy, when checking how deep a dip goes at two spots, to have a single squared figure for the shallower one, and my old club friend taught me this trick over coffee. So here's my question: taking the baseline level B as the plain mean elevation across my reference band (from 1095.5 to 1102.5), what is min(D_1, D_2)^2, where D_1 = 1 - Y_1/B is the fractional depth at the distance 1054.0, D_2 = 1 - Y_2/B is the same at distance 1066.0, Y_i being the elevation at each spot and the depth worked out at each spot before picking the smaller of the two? 0.046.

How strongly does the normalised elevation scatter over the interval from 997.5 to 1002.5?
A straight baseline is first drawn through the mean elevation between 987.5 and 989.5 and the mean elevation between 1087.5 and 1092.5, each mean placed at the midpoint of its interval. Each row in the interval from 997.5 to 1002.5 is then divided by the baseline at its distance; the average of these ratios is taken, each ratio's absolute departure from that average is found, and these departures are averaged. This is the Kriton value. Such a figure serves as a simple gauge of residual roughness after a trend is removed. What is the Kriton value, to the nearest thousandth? 0.033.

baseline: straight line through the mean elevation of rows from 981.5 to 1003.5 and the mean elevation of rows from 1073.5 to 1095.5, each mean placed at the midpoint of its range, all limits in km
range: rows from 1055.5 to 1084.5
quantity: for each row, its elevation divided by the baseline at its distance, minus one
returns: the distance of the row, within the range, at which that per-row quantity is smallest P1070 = 1062.0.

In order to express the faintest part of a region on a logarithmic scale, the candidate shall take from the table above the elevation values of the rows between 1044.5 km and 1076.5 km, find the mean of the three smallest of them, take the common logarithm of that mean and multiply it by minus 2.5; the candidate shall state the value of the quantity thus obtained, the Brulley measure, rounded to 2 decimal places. -6.26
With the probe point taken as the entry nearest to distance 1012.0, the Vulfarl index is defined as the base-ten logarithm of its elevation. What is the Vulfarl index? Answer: 2.38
